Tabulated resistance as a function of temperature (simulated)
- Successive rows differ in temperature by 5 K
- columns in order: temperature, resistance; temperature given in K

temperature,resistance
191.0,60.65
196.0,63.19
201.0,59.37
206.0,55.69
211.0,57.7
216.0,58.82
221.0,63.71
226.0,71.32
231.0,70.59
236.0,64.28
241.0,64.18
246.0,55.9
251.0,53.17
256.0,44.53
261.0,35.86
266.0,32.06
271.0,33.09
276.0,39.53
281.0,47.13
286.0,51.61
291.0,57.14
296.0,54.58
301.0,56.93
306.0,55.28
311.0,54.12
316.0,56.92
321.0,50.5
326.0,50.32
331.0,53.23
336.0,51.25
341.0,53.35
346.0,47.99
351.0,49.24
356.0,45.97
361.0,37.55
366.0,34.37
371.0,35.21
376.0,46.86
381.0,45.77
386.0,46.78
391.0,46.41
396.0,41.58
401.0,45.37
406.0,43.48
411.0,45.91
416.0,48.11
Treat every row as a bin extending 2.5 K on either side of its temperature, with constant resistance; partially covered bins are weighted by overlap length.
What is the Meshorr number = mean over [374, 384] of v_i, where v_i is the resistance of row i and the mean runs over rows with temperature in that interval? 46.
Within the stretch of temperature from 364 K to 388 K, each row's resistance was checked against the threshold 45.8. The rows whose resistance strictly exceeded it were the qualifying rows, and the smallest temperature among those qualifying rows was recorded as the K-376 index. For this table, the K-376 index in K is 376.0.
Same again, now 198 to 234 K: 201.0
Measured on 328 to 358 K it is 331.0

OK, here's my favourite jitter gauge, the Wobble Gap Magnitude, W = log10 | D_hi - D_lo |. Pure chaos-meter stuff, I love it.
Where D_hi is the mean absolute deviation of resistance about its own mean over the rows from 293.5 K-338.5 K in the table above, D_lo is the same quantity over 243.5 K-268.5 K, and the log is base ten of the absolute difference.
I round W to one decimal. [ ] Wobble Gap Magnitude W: 0.8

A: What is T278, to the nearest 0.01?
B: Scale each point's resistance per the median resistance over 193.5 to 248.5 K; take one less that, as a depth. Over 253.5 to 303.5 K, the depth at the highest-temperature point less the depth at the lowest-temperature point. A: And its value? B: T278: -0.20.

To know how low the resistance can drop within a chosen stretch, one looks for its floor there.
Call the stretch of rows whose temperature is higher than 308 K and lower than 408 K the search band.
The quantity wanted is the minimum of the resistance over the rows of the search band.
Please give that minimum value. 34.37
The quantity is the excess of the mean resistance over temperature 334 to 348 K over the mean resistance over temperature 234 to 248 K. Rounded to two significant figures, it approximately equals -11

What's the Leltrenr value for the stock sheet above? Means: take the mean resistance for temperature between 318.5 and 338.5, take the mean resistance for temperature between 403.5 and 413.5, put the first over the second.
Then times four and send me 4.6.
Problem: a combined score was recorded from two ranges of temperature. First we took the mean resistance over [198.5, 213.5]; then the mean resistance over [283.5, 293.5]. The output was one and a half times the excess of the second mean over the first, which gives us -5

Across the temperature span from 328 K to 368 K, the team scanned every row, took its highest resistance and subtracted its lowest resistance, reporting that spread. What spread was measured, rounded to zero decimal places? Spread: 19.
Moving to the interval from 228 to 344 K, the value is 39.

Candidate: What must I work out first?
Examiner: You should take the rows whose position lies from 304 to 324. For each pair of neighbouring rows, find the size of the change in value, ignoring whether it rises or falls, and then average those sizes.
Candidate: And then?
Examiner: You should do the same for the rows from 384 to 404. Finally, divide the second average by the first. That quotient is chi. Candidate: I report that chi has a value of 0.87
